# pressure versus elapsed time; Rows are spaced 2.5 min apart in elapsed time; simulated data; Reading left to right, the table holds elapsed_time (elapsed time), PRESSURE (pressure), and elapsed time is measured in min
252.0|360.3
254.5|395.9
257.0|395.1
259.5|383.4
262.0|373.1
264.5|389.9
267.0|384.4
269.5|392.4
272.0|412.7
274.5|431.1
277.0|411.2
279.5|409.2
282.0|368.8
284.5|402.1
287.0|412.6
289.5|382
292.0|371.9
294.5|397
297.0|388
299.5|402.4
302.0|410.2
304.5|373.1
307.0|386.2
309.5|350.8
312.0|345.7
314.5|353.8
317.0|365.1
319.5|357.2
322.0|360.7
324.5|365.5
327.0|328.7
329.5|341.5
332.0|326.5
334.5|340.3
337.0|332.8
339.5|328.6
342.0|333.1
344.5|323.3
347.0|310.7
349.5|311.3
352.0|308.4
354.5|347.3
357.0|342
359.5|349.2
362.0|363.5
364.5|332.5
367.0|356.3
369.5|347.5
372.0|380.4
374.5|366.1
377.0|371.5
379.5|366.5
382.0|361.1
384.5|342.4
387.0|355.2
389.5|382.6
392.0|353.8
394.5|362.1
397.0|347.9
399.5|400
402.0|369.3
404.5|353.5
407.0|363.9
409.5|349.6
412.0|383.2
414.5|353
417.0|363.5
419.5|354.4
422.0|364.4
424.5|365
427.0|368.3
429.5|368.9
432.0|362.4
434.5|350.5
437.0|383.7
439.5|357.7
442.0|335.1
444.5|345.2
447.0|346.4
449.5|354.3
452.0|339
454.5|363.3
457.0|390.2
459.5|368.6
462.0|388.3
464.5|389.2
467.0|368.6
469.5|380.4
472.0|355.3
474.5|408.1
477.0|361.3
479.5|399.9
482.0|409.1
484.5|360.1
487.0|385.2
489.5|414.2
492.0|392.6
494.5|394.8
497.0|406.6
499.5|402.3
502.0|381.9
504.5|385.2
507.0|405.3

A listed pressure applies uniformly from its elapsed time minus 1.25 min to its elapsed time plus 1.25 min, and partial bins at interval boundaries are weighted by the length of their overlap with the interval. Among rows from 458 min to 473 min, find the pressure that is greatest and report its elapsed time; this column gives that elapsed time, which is 464.5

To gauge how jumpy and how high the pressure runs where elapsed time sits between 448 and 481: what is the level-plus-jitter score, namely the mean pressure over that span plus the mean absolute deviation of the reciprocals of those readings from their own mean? 374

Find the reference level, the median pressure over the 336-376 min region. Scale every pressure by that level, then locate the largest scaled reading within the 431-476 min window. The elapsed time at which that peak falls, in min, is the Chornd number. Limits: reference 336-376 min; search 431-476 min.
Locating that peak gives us 474.5 min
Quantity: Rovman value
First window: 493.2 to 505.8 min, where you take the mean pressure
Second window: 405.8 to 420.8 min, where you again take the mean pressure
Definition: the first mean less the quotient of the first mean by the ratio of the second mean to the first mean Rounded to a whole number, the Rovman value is -36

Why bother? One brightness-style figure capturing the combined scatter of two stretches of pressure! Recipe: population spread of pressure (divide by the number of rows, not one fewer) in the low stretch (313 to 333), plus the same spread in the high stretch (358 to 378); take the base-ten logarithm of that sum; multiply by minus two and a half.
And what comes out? -3.65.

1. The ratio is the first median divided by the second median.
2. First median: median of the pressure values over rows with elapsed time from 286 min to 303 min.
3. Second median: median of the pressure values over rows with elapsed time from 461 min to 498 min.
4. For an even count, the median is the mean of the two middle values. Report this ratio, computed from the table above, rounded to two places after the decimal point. 1.02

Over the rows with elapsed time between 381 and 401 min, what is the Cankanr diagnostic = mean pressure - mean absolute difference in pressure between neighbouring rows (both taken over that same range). 340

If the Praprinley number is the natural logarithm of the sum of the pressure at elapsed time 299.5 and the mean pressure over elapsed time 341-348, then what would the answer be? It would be 6.59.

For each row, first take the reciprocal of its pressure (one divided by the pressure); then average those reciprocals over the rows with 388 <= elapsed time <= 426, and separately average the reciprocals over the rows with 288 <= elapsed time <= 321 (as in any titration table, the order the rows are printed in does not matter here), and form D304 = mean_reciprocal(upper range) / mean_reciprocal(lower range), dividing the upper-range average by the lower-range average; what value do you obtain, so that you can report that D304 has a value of 1.03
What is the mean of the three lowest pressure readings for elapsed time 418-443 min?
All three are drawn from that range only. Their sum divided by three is 347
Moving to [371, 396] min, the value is 350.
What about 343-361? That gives 310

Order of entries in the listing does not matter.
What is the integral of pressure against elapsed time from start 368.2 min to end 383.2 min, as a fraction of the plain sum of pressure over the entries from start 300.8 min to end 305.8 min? 7.0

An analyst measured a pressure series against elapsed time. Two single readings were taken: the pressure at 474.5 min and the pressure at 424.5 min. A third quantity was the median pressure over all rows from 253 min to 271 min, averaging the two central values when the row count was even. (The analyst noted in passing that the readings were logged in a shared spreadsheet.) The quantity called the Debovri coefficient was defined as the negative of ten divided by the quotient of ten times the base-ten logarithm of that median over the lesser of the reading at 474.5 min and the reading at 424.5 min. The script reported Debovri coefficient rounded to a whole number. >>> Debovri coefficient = -141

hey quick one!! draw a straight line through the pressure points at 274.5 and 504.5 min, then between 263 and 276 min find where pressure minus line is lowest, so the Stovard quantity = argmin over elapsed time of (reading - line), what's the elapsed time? 267.0 min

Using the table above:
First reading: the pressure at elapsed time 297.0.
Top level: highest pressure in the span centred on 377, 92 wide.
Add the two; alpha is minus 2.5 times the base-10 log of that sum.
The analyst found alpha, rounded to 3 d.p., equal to -7.241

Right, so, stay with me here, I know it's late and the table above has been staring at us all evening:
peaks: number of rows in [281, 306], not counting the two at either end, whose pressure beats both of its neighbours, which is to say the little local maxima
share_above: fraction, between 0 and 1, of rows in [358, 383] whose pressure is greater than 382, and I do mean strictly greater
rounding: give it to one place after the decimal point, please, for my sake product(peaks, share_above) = 0.0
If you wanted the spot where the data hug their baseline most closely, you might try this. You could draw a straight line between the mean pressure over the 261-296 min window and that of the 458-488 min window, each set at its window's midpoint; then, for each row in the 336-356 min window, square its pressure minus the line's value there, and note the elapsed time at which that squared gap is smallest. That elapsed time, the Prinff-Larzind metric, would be 354.5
